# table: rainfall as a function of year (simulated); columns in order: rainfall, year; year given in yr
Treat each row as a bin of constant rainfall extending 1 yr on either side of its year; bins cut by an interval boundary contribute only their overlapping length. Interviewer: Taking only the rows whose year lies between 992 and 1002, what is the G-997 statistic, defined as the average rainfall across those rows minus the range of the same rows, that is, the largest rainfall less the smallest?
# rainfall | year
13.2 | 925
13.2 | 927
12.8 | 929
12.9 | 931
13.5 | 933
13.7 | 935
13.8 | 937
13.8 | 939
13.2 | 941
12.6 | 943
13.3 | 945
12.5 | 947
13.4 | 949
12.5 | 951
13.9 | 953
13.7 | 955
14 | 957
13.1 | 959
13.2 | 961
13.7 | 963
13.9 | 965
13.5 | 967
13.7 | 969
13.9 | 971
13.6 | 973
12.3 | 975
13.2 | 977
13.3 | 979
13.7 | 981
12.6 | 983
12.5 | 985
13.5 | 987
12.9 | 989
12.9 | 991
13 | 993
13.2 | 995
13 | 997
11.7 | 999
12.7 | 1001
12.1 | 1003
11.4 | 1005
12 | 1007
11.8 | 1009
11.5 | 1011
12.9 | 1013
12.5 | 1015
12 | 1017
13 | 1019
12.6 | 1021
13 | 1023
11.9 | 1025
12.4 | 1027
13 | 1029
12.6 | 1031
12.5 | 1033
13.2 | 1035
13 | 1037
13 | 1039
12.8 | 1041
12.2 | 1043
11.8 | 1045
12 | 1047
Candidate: 11.2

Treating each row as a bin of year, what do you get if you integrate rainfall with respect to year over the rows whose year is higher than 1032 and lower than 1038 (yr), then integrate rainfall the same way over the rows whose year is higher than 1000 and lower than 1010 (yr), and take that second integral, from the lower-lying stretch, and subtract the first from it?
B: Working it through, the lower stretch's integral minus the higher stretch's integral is 43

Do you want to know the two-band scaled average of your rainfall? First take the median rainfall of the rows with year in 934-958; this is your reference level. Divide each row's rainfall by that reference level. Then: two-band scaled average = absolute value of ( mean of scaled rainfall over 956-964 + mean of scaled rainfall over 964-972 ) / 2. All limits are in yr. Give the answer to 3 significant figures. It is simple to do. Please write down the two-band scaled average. 1.01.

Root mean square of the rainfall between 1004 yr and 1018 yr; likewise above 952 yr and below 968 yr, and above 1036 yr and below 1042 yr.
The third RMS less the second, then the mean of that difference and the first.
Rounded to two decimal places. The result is 5.66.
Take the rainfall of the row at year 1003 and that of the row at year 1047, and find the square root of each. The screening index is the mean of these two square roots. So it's 3.47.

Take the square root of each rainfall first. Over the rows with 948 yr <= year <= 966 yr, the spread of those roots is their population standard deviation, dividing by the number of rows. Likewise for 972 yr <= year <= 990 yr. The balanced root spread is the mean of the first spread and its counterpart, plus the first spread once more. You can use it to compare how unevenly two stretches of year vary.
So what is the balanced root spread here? 0.128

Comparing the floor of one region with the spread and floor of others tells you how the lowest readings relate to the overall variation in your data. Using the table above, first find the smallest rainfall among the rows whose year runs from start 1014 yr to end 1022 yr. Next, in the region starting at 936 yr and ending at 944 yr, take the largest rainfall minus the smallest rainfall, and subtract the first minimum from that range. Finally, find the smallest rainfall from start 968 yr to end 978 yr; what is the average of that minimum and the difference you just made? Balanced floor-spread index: 0.75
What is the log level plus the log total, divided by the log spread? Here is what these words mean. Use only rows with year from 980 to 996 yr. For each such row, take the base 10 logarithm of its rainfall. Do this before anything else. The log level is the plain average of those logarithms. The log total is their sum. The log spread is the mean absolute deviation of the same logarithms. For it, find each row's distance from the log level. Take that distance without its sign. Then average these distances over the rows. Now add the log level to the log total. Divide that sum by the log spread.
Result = 942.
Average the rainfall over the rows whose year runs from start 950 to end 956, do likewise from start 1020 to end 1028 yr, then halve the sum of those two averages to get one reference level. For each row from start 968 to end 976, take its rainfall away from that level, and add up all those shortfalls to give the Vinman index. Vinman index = -1.8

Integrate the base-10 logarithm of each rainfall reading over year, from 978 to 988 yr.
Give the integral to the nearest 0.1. 11.2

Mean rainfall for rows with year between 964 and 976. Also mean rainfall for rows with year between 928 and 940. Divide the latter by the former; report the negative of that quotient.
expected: -1.00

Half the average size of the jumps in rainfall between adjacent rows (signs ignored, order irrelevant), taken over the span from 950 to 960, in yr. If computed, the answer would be 0.350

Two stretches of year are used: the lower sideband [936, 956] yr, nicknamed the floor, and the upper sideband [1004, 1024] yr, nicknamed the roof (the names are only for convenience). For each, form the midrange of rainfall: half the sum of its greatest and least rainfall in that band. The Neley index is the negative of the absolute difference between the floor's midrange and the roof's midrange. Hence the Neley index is -1.0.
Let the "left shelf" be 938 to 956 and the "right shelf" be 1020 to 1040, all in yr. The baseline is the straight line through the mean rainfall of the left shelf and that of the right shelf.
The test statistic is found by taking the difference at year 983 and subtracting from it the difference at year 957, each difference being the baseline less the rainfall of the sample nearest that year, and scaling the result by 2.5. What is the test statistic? 3.1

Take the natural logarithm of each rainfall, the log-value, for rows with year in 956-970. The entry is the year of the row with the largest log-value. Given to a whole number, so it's 957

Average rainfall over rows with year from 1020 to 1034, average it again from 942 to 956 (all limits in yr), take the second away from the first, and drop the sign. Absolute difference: 0.6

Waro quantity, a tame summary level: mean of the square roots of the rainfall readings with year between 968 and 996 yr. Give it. 3.628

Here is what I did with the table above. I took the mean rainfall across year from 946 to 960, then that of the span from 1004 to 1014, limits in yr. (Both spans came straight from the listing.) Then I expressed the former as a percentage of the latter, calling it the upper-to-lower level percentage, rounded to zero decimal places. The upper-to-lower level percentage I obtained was 112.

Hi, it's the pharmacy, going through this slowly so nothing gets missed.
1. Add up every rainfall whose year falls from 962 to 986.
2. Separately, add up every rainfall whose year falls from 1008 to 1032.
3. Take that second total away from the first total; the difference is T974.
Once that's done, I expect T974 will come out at 11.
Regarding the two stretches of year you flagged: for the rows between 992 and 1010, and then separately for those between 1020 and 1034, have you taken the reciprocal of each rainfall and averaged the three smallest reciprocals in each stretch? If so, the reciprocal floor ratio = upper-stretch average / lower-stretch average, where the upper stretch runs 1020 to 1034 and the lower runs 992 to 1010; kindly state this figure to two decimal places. 1.02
